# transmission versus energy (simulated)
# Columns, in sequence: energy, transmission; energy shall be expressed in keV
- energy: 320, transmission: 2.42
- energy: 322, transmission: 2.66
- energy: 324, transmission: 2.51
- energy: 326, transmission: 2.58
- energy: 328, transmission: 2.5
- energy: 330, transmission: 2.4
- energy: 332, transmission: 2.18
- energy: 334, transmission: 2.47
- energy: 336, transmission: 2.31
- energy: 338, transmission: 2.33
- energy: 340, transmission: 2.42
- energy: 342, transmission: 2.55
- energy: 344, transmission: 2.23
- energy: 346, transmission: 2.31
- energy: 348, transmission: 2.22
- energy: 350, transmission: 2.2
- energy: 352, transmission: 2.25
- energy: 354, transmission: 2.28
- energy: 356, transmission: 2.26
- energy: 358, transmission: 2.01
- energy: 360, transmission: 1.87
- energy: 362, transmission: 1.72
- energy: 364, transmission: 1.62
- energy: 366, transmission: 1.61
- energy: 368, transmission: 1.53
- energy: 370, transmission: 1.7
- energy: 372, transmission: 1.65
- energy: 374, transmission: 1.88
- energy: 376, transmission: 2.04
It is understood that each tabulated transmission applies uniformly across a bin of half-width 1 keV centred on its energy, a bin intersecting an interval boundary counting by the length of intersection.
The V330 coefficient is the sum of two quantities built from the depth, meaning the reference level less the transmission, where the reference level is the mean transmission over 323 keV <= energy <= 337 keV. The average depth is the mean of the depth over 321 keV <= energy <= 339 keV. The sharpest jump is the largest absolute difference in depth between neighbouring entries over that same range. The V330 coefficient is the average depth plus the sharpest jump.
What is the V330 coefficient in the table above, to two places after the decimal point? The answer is 0.27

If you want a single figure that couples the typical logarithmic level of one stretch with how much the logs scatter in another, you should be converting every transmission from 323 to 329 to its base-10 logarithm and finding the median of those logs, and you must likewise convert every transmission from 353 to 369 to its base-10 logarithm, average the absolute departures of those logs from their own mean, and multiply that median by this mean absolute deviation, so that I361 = 0.023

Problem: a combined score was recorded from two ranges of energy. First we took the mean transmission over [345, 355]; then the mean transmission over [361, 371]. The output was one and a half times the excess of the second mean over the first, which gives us -0.9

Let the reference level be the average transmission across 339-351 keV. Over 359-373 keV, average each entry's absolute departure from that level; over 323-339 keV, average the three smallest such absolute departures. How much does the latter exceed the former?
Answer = -0.62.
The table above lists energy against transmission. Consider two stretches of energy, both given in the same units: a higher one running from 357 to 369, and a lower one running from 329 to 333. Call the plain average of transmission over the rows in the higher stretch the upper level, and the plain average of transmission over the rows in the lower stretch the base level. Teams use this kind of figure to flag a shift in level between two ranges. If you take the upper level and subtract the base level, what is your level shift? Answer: -0.56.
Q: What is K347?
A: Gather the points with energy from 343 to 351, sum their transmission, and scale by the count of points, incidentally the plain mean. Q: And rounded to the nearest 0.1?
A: 2.2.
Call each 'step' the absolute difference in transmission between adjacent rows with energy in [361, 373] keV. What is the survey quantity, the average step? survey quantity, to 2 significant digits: 0.082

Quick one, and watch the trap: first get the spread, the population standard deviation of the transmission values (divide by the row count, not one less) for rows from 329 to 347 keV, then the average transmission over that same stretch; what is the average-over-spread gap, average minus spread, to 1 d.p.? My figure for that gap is 2.2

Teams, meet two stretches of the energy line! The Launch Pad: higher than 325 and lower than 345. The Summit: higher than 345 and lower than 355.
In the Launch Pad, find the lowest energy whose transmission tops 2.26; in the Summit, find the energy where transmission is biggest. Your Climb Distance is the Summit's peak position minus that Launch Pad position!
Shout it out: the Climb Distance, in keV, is 20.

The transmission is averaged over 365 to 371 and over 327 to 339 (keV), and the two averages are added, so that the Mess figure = 3.98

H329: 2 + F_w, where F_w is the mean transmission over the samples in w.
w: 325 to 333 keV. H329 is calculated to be 4.4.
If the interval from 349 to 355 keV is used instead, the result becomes 4.2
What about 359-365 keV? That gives 3.7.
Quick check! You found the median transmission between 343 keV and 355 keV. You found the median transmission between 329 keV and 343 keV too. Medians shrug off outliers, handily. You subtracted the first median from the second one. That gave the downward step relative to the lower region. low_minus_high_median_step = 0.16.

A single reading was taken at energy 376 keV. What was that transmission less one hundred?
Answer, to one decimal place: -98.0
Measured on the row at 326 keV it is -97.4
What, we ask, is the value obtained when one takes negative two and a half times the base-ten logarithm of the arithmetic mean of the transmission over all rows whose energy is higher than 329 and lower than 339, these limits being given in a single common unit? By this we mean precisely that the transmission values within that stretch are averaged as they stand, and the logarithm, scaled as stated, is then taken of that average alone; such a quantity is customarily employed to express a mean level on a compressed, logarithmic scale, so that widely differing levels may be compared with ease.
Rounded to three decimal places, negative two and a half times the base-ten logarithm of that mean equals -0.922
